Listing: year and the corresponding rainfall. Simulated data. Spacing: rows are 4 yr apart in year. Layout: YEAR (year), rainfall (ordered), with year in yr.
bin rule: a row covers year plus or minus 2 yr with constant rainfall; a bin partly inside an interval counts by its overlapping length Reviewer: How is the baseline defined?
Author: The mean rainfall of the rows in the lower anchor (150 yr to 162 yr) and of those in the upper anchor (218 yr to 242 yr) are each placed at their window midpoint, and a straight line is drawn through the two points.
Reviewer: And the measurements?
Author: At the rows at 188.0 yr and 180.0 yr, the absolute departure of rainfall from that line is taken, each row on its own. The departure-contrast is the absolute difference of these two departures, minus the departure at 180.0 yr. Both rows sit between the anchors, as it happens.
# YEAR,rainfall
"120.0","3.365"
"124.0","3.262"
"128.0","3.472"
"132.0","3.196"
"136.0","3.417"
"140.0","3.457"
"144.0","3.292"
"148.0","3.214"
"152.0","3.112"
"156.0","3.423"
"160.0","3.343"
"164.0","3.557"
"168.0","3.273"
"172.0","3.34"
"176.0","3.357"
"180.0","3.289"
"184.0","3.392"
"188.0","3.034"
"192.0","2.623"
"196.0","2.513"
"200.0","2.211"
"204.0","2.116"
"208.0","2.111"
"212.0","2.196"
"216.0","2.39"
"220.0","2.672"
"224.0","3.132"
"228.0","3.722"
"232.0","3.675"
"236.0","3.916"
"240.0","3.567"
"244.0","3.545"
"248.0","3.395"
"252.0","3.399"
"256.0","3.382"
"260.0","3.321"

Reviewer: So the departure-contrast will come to 0.22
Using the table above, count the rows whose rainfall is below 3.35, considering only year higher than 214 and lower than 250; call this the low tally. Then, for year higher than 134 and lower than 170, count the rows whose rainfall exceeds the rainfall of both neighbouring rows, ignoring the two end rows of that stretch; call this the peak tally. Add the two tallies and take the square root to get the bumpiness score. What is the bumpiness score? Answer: 2.4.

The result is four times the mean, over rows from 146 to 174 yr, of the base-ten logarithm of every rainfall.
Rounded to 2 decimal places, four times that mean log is 2.08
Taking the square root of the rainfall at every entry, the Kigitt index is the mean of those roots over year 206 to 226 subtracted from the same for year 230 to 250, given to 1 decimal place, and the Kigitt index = 0.3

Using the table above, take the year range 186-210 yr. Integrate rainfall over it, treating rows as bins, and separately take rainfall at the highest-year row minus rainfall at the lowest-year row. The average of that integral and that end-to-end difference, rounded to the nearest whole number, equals 29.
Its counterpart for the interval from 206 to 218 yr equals 14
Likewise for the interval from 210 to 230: 29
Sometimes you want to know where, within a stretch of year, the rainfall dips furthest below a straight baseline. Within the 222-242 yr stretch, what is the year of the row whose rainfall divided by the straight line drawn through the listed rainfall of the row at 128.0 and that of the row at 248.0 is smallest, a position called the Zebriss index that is 224.0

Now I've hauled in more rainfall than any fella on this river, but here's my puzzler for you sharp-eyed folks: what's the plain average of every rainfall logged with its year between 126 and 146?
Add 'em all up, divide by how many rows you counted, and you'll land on 3.37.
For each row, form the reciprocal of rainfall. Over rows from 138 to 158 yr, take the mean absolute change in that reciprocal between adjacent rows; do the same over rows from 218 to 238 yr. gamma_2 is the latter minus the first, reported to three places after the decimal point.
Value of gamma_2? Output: 0.016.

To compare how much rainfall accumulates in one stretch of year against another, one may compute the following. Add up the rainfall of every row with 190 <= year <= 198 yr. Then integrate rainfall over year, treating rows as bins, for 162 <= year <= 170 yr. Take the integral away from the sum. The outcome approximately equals -22.2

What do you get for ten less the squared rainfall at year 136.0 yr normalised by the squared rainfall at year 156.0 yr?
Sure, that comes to 9.00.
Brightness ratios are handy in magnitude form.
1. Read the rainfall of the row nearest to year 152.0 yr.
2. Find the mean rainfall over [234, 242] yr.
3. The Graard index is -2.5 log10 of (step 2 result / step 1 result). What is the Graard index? -0.20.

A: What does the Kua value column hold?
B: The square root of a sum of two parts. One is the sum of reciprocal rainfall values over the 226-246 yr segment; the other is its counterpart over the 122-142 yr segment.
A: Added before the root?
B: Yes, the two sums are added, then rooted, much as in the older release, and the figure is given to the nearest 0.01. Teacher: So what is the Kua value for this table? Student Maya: 1.69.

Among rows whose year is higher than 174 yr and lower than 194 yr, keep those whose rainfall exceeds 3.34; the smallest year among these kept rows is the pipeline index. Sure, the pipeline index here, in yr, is 176.0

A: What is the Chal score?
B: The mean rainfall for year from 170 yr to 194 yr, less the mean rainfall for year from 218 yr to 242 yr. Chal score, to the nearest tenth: -0.3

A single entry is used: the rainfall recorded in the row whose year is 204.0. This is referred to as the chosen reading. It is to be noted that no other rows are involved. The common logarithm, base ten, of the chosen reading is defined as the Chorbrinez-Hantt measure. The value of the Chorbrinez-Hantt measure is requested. 0.33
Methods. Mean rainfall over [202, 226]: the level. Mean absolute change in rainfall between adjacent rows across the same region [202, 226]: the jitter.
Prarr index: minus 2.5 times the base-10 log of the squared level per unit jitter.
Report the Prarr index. -3.7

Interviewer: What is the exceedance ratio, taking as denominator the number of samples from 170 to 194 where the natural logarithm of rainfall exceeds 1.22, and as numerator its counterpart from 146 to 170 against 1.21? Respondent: 2.0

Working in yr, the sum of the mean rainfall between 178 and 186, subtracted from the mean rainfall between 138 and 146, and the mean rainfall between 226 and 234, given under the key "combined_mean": 3.7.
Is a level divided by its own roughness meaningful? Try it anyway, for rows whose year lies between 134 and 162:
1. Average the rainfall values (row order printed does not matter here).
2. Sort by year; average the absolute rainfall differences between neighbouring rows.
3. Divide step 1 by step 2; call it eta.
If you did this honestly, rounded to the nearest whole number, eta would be 26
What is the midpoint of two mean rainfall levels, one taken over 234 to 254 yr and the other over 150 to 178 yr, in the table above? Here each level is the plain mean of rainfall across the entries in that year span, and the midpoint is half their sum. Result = 3.5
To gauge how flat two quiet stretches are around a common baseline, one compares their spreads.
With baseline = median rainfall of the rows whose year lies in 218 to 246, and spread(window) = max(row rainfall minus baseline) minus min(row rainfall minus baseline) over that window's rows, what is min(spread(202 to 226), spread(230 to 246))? 0.37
